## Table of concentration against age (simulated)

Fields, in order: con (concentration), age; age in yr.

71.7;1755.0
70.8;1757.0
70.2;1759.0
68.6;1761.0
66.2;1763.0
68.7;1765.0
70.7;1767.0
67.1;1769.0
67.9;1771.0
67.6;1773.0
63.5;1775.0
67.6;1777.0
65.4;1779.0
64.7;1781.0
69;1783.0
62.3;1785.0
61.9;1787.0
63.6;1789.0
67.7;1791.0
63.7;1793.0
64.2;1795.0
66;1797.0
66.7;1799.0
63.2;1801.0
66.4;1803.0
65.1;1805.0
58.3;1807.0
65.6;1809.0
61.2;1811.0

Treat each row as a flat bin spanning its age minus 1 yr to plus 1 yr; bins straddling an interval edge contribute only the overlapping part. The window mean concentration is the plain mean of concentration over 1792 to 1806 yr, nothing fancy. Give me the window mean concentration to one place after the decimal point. 65.0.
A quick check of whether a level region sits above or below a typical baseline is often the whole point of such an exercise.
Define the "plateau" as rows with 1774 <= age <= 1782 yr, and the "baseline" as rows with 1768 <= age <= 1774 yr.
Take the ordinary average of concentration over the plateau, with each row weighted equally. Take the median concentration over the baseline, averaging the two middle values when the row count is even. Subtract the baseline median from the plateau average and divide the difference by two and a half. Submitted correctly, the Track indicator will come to -0.92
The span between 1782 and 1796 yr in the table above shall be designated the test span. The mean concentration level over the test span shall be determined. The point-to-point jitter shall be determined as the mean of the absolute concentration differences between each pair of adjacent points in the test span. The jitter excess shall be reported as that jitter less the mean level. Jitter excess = -61.7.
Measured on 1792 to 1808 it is -61.7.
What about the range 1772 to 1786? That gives -62.0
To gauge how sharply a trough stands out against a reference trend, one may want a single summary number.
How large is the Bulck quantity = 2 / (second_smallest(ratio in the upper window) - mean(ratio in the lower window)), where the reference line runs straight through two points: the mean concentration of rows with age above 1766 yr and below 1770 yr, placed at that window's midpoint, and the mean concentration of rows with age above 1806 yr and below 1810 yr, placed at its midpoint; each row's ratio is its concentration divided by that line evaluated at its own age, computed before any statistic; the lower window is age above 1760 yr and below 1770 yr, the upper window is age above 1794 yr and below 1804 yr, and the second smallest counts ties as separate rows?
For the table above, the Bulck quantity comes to 116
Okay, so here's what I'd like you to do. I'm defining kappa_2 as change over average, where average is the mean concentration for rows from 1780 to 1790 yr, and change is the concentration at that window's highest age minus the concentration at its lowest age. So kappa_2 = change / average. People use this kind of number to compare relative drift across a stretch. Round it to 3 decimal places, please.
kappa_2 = -0.017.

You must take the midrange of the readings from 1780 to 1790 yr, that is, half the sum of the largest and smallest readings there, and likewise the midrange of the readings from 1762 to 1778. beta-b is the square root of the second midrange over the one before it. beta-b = 1.01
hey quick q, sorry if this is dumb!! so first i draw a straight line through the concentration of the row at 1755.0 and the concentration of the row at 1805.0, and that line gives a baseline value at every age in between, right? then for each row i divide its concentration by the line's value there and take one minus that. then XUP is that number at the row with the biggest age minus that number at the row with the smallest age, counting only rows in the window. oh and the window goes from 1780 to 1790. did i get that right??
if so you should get 0.00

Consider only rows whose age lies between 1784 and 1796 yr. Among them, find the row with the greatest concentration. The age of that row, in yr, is 1791.0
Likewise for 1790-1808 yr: 1791.0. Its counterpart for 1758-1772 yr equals 1767.0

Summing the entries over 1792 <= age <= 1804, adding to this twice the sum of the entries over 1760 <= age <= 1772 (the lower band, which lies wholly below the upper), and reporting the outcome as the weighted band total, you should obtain 1209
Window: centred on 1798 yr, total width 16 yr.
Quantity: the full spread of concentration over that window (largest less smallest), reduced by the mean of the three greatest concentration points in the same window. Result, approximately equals -62.4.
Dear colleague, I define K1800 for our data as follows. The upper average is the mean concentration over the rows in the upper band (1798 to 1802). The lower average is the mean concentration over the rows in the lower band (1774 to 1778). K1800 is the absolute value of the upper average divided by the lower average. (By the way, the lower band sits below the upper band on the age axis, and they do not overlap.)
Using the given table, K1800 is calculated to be 0.99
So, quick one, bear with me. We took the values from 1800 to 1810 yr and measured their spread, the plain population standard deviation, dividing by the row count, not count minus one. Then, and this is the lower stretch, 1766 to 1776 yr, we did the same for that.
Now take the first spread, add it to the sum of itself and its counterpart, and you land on 8.1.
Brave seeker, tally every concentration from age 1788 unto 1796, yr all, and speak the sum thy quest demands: 259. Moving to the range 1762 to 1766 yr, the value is 135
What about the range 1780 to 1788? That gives 258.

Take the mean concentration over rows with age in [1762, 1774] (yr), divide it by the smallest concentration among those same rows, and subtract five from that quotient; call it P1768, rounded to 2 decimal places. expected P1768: -3.97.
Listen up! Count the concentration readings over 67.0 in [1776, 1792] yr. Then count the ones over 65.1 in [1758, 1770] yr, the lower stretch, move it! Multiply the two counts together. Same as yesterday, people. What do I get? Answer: 18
